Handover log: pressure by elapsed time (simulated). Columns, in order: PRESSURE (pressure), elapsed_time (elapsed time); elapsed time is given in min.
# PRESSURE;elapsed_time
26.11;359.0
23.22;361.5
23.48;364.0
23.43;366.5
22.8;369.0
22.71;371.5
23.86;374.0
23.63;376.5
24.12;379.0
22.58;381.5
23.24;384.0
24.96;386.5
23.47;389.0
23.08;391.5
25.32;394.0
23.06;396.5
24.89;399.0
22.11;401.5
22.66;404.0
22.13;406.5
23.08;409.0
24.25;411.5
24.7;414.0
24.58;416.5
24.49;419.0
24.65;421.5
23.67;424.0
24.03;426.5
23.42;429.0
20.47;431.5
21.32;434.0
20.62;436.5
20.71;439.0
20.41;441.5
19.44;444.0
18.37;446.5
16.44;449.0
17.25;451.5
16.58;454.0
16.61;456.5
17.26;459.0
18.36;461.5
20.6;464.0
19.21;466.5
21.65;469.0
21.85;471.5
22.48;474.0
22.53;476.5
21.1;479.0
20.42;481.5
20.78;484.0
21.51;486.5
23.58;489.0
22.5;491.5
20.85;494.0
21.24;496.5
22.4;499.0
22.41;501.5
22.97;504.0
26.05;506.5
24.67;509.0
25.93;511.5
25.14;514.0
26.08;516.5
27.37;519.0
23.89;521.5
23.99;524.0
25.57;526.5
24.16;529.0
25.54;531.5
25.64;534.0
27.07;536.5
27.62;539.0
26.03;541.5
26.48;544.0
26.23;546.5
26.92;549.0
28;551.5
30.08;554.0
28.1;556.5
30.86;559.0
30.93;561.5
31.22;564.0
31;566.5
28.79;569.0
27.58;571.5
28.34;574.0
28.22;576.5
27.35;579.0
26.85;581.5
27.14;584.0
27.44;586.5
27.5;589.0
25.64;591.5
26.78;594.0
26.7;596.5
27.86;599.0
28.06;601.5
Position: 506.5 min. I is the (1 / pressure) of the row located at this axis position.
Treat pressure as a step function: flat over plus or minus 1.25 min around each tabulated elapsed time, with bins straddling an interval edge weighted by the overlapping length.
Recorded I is 0.038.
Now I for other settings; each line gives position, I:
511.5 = 0.039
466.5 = 0.052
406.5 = 0.045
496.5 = 0.047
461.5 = 0.054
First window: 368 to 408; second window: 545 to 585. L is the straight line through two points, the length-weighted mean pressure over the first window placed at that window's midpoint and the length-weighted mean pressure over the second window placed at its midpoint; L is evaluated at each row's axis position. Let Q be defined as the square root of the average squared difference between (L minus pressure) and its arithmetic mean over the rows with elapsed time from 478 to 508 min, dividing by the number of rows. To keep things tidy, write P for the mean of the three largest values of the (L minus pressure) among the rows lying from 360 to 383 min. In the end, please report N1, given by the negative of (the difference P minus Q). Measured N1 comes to 1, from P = 0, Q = 1.34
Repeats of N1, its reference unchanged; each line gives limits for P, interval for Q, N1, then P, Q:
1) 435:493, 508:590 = -7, 9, 1.65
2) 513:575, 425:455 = -1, 3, 2.58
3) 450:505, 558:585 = -7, 9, 1.86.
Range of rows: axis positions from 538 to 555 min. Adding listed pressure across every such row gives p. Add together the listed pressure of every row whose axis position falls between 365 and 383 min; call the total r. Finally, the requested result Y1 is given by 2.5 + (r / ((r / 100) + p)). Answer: 3.3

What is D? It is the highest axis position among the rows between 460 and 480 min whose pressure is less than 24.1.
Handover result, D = 479.0 min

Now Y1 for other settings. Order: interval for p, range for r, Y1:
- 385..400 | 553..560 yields 3.1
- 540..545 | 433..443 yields 4.1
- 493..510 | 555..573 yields 3.8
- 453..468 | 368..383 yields 3.8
